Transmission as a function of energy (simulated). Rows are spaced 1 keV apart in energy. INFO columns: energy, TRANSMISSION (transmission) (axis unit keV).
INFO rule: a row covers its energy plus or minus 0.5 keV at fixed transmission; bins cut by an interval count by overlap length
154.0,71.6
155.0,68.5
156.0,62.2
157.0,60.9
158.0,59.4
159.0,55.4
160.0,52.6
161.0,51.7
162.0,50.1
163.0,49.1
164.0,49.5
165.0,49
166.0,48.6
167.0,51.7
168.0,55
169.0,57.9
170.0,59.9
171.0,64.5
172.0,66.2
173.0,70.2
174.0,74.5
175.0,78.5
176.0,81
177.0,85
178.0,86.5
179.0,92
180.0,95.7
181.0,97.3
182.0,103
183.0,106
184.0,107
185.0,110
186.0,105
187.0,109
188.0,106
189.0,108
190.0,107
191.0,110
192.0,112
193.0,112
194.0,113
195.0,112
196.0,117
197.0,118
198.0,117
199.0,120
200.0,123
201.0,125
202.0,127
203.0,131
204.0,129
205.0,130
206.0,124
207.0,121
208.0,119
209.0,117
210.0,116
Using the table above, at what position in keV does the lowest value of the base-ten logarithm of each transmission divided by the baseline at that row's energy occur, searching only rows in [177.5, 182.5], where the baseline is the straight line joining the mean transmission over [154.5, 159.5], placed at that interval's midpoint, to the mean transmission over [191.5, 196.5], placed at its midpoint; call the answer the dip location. 178.0 keV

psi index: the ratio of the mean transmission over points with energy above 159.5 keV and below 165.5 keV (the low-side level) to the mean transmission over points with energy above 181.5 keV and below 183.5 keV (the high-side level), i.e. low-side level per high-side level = 0.48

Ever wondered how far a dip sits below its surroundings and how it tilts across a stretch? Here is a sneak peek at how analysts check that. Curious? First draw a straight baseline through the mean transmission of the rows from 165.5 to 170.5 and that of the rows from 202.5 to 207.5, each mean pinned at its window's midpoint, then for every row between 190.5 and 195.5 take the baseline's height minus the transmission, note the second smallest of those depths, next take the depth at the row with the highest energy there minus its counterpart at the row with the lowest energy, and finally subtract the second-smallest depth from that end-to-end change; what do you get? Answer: 16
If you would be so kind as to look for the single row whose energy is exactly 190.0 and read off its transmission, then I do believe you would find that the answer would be 107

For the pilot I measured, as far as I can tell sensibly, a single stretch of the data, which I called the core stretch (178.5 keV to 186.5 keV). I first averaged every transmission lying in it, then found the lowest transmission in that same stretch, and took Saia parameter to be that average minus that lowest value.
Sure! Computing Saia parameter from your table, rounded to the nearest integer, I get 10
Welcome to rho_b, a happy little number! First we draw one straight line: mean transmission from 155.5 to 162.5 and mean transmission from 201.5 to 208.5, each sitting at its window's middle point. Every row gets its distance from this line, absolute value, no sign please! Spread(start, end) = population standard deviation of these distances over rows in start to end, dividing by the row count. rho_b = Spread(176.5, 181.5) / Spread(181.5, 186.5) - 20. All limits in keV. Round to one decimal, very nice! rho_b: -18.8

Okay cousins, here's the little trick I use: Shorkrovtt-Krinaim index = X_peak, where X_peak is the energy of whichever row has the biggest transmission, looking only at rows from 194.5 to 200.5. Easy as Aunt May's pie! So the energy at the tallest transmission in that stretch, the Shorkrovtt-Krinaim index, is 200.0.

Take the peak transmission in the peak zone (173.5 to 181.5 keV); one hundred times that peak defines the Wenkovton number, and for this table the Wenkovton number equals 9730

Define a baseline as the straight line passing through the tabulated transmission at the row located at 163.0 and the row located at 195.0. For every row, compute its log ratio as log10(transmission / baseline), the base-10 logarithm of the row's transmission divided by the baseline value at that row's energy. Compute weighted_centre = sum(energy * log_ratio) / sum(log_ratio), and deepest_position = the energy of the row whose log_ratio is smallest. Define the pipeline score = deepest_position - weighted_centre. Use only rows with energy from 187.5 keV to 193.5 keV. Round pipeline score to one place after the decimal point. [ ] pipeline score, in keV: 2.9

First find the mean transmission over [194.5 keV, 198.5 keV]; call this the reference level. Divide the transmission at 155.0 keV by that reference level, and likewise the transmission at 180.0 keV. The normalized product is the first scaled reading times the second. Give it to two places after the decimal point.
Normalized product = 0.49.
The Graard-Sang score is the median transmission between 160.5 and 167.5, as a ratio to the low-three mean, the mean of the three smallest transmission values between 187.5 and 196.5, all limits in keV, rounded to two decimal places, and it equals 0.46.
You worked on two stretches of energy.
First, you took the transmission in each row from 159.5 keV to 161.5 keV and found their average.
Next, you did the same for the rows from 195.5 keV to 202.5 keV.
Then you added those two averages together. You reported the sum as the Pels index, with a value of 173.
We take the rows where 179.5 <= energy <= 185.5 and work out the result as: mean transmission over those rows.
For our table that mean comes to 103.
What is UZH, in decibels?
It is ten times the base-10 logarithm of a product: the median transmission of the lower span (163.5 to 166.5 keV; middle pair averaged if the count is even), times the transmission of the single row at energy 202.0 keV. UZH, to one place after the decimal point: 37.9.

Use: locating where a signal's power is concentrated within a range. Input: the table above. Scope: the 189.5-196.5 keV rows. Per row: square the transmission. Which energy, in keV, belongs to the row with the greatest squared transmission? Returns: 196.0 keV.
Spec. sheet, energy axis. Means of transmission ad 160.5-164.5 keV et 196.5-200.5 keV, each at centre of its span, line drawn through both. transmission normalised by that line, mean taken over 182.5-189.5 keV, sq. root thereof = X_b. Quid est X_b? 1.06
